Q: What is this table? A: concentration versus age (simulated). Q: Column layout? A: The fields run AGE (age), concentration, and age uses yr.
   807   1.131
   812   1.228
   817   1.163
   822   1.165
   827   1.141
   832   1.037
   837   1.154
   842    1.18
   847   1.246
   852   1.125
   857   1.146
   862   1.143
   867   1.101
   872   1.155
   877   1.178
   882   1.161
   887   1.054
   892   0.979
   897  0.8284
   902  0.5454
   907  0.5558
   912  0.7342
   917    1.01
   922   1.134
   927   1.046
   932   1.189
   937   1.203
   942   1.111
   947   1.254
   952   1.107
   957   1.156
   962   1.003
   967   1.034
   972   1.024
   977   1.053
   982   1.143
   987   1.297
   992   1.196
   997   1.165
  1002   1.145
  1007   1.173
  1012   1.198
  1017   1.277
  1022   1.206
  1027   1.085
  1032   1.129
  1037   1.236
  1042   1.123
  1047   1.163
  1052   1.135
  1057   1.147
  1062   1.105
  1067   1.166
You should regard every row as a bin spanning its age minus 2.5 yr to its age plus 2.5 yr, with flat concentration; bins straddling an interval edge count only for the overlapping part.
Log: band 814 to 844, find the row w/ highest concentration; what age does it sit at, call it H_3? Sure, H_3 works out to 842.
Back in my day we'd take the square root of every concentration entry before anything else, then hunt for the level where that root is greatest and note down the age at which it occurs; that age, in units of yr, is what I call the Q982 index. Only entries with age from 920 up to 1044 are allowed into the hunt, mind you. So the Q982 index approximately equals 987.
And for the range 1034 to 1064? 1037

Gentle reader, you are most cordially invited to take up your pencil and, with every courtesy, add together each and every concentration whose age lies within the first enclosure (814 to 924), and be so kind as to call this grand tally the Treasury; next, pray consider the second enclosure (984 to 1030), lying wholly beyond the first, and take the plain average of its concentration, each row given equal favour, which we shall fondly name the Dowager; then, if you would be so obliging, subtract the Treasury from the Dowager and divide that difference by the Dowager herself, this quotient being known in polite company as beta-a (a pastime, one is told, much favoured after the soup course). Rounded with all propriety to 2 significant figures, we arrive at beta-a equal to -18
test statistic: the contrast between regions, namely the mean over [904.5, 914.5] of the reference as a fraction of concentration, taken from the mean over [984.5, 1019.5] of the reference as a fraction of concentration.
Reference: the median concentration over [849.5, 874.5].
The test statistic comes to -0.9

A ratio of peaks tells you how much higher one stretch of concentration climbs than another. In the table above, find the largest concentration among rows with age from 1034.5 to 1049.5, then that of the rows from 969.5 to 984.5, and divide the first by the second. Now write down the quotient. 1.08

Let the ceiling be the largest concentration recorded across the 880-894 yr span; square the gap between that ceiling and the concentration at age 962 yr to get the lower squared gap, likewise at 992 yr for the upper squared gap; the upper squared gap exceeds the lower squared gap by -0.024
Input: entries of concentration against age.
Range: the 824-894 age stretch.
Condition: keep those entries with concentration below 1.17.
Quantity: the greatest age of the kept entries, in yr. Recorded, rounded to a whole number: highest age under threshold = 892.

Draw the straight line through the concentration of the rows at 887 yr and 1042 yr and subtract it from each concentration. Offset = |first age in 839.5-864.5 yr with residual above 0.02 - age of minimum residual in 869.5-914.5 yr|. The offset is 60 yr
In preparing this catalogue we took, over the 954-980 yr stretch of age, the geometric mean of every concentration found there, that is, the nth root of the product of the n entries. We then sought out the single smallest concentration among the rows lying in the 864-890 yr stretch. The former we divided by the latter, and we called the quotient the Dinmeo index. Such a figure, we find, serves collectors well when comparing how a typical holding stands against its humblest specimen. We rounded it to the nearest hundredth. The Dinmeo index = 1.00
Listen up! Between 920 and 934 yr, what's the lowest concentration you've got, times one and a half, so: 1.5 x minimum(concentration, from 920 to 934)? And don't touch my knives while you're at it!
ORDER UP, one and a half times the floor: 1.57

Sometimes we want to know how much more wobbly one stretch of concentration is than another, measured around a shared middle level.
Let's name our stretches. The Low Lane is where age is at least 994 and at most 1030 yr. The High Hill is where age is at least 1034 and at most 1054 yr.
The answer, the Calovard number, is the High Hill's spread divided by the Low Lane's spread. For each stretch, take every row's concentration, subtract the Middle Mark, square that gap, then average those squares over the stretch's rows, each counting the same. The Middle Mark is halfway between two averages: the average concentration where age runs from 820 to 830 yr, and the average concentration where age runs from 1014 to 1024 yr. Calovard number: 0.9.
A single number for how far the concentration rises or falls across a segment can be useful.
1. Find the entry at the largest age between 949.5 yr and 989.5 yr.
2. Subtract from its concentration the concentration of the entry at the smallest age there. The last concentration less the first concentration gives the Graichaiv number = 0.19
